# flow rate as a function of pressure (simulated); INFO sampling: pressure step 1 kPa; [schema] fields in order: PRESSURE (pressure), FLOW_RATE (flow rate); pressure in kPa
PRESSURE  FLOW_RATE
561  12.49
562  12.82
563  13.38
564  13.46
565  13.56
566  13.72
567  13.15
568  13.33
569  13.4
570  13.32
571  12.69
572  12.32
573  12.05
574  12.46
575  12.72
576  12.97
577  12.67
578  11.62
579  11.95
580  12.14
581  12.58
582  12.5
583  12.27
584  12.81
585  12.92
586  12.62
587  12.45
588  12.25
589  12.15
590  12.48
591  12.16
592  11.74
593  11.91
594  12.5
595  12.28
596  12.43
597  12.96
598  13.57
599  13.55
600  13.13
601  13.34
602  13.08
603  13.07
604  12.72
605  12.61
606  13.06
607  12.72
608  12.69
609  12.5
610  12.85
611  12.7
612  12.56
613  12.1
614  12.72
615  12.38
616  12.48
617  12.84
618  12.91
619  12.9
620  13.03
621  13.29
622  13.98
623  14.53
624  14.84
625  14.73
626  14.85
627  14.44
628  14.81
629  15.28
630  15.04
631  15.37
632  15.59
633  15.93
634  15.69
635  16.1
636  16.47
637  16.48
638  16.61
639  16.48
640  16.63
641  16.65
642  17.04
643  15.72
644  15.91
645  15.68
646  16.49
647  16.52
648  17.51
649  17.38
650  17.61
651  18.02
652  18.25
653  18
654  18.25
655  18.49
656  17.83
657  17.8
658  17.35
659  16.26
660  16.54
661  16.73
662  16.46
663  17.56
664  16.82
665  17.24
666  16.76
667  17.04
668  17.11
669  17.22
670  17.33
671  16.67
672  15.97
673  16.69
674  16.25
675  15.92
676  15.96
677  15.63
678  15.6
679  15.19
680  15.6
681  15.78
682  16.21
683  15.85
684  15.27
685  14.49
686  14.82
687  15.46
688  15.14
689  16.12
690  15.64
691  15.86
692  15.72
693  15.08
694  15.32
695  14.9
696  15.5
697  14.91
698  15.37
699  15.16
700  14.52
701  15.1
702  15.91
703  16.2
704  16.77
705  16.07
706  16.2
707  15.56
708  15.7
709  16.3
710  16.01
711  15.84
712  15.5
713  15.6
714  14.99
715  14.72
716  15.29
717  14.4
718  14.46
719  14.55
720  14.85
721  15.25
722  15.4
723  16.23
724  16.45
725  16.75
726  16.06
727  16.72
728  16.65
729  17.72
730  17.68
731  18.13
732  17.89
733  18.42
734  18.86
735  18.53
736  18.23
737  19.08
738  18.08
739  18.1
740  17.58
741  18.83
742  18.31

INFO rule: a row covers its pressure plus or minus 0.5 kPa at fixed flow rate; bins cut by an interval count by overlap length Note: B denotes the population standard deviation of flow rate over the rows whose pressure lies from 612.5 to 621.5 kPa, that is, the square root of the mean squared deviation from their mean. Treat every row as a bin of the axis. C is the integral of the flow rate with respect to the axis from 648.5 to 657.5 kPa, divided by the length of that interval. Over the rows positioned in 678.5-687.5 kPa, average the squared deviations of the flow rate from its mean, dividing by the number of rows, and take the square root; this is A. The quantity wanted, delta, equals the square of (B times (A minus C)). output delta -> 36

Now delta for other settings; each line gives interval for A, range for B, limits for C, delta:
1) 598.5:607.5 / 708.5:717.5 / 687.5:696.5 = 79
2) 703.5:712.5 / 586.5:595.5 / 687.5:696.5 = 14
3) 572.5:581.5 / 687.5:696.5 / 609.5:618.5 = 21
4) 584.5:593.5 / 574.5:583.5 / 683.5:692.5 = 36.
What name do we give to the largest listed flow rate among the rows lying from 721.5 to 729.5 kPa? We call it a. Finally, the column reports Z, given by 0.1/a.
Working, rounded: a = 17.72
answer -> 0.0056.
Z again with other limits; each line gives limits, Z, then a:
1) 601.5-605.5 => 0.0076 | 13.08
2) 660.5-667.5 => 0.0057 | 17.56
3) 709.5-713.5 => 0.0062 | 16.01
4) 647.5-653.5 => 0.0055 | 18.25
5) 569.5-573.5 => 0.0075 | 13.32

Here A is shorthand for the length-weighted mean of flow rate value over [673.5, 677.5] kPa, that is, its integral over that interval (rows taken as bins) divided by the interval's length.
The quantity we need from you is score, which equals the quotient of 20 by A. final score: 1.25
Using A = 15.9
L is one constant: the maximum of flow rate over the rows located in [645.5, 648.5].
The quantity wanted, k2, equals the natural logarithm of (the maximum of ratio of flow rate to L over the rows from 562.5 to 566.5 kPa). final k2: -0.24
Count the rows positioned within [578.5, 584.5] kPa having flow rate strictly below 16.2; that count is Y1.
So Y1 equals 6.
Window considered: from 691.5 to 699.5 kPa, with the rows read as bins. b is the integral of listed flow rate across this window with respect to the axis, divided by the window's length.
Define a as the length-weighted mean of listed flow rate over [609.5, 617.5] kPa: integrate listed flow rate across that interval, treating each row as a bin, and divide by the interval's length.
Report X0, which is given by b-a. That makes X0 3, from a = 12.6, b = 15.2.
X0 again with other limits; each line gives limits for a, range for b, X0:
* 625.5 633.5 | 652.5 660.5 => 2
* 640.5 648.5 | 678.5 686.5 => -1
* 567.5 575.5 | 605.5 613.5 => 0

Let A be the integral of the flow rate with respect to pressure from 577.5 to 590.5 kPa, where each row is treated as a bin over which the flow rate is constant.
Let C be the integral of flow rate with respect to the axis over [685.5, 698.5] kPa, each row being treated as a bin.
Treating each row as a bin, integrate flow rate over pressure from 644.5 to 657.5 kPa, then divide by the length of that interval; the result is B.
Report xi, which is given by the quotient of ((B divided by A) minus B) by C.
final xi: -0.087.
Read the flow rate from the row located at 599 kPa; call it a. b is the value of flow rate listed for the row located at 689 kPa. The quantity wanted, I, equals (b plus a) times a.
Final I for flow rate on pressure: 402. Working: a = 13.55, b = 16.12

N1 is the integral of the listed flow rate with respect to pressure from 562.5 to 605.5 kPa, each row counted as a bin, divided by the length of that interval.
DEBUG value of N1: 13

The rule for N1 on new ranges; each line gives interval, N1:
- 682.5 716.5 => 15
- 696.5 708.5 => 16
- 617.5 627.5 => 14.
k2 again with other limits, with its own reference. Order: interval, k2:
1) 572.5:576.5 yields -0.30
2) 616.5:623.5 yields -0.19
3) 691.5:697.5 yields -0.11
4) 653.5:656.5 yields 0.05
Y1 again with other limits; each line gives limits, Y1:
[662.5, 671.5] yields 0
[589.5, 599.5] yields 10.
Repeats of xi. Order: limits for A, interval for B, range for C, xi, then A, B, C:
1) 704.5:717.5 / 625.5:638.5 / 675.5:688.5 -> -0.077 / 202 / 15.6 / 201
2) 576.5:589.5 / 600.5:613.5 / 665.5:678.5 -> -0.059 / 161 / 12.8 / 214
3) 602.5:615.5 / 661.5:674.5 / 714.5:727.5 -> -0.083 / 165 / 16.9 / 201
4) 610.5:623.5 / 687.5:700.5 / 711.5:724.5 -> -0.077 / 168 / 15.3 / 198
